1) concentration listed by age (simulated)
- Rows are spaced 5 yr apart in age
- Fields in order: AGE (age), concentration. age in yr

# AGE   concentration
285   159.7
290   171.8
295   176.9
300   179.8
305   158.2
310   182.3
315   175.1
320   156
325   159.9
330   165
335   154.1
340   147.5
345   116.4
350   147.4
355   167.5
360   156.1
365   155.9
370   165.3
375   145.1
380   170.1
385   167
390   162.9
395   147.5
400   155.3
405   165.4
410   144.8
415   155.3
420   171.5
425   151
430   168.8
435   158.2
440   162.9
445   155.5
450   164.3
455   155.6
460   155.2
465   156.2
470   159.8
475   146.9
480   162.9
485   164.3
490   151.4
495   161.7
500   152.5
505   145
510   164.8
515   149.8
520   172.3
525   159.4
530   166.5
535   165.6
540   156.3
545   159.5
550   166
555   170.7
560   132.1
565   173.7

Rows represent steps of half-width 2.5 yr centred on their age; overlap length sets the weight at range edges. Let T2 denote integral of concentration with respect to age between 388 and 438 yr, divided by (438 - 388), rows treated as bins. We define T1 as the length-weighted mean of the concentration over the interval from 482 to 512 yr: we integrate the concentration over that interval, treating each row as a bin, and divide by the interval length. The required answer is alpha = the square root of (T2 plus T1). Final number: 17.74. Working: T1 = 157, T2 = 158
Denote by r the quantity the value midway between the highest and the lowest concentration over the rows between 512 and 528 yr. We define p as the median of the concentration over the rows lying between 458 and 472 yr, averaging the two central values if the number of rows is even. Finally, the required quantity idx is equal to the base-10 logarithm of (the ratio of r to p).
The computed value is 0.01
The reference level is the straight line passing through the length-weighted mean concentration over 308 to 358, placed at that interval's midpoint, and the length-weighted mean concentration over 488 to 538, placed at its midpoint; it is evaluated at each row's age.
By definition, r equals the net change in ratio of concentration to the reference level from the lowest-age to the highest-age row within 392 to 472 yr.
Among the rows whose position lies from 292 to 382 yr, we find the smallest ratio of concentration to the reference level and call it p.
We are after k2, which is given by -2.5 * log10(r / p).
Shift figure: 2.5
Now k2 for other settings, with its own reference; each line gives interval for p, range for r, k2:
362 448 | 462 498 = 3.6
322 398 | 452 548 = 4.0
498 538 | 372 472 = 2.6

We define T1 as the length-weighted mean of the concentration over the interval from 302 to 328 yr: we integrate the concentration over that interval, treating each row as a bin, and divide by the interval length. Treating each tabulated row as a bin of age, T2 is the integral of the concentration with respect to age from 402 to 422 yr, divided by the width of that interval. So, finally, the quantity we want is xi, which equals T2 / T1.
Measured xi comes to 0.954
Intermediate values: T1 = 167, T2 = 159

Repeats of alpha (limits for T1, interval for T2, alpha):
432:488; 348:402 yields 17.80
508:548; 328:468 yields 17.85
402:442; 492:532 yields 17.85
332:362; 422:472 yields 17.53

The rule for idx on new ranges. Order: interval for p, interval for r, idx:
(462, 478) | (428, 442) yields 0.02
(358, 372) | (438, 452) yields 0.01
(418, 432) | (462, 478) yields -0.04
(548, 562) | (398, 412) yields -0.03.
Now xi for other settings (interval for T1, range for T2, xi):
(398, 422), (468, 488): 1.000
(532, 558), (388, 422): 0.964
